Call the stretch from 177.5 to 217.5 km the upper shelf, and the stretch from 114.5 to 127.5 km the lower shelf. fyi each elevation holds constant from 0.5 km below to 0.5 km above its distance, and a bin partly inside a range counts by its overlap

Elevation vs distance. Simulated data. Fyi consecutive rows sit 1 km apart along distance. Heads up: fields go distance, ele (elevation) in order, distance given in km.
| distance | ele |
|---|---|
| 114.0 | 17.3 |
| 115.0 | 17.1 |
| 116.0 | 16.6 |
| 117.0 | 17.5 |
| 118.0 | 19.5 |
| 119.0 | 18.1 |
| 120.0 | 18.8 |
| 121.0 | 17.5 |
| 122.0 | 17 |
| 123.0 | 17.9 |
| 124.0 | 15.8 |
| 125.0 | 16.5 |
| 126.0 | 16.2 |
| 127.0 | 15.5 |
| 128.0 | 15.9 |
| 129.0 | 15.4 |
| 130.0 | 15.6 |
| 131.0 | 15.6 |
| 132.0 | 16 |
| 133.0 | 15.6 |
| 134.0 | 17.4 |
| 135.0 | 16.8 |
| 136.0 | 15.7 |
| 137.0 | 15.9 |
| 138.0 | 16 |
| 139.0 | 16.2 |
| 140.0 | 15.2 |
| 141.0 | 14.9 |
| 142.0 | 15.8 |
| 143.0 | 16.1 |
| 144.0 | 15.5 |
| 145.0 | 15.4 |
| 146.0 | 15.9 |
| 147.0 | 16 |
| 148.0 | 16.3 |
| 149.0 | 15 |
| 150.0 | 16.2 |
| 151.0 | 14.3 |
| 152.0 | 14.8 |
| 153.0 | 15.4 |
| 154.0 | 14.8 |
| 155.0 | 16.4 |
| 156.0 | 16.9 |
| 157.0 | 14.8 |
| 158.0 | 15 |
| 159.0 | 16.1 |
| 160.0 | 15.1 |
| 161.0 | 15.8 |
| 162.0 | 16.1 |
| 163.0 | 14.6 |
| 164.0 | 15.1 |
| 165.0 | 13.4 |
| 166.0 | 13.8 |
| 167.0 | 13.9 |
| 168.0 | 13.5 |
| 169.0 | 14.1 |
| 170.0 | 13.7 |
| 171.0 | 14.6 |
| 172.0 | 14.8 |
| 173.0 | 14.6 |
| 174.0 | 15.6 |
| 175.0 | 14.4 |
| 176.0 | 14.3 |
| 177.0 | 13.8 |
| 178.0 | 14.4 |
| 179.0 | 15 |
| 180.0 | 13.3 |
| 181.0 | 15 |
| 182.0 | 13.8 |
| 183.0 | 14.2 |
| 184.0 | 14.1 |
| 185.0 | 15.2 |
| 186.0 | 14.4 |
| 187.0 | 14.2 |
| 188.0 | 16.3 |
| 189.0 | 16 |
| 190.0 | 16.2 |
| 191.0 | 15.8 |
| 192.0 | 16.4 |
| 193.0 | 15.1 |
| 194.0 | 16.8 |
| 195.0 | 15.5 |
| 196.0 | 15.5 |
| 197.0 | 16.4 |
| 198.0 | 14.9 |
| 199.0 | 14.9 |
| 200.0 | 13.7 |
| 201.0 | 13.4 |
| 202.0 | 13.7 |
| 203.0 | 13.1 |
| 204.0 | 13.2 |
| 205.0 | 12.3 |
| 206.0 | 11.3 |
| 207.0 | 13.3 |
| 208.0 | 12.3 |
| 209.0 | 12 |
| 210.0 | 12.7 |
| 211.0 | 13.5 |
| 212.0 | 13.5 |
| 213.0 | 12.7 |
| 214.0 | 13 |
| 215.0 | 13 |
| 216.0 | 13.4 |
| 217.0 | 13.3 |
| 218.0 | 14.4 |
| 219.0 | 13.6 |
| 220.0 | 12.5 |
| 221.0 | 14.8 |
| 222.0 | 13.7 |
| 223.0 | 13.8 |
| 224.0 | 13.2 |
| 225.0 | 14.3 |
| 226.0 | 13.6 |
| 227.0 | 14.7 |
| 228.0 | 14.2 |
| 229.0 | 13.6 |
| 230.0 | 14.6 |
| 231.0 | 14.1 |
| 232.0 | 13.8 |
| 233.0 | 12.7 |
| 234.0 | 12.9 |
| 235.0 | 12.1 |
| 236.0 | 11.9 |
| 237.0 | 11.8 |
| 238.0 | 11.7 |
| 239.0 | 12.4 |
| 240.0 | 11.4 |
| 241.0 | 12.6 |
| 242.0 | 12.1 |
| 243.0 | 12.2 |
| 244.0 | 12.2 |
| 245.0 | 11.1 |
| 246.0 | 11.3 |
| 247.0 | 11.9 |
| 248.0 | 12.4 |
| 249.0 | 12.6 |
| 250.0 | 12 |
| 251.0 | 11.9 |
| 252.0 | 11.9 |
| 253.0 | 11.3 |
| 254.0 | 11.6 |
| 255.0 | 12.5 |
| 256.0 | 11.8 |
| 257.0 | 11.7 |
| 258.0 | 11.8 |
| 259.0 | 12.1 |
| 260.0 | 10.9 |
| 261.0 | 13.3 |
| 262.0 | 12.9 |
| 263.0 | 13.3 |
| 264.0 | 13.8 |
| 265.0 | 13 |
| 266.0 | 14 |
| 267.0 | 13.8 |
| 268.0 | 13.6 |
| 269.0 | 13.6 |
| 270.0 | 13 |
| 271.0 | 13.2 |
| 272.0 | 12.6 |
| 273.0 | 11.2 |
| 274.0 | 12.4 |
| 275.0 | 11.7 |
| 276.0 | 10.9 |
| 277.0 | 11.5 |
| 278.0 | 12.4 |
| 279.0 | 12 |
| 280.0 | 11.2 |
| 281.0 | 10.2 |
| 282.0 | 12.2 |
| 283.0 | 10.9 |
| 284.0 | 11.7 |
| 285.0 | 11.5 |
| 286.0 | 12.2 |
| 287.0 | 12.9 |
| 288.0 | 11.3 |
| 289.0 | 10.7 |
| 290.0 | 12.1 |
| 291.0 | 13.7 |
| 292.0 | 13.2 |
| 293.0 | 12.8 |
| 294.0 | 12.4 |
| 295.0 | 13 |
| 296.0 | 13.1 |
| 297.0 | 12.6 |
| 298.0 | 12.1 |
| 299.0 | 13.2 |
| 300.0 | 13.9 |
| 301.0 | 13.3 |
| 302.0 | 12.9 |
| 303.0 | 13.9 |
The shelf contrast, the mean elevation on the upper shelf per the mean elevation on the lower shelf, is 0.82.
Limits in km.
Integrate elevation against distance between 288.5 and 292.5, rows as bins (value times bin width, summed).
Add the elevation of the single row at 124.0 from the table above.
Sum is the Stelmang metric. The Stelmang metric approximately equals 65.5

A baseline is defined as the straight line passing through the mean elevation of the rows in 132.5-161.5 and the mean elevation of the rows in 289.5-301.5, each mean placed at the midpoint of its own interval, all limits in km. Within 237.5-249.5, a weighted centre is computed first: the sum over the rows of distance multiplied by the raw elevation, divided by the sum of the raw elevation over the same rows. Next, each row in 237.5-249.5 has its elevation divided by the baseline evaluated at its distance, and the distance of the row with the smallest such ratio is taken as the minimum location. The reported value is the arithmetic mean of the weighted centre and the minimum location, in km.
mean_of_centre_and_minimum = 244.3 km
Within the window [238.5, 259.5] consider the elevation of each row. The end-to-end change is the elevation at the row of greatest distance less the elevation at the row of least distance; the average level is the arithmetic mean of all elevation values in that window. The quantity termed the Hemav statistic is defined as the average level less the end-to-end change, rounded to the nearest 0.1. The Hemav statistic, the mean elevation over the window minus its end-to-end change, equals 12.2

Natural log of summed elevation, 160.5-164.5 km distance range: 4.12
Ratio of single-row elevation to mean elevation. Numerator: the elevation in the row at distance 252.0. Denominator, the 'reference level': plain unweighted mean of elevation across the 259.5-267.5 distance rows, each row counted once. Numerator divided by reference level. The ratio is 0.91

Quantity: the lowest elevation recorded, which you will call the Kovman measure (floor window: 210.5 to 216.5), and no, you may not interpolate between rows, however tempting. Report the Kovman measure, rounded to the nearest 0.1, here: 12.7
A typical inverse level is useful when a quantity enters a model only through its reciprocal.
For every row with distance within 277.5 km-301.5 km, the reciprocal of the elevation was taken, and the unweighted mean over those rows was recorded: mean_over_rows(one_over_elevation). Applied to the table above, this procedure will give 0.082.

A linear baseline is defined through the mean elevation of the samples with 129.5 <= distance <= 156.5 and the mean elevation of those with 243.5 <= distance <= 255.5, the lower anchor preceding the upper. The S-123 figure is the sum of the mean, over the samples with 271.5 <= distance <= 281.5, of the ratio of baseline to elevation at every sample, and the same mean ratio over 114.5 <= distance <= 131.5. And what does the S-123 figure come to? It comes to 1.93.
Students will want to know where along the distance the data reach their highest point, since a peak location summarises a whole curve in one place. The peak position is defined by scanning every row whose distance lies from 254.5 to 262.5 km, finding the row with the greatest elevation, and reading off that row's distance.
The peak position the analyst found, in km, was 261.0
